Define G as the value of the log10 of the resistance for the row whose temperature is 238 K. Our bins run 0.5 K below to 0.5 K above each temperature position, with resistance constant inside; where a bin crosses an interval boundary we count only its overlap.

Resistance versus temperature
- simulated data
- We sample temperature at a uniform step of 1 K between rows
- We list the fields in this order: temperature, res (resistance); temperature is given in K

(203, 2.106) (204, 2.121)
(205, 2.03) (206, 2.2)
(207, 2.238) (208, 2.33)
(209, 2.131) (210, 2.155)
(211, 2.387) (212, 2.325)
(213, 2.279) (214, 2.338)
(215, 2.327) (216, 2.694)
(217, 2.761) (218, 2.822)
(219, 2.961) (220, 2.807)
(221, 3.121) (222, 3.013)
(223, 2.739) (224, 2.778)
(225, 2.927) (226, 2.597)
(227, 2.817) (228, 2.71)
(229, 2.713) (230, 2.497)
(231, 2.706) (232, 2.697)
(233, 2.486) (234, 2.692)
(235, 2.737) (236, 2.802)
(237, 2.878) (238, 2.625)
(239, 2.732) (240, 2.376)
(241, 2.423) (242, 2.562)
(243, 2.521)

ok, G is 0.42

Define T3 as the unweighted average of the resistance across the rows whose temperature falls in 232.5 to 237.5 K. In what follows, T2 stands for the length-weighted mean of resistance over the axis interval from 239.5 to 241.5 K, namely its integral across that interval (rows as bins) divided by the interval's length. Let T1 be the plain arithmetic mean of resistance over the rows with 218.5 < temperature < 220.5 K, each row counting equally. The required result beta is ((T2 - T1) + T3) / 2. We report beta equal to 1.12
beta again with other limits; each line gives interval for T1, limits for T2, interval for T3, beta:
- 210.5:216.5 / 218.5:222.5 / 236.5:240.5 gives 1.62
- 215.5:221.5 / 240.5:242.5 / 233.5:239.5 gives 1.19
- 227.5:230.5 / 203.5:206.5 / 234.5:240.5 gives 1.08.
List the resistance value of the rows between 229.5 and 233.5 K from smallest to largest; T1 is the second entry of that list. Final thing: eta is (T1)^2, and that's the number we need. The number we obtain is 6.2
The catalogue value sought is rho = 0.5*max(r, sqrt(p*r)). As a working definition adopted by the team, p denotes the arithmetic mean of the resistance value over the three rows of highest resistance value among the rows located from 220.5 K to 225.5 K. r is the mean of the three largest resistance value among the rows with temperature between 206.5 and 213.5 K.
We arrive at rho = 1.33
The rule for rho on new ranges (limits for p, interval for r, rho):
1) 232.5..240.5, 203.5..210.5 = 1.26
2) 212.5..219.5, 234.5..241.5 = 1.41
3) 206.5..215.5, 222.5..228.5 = 1.42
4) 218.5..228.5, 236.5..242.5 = 1.44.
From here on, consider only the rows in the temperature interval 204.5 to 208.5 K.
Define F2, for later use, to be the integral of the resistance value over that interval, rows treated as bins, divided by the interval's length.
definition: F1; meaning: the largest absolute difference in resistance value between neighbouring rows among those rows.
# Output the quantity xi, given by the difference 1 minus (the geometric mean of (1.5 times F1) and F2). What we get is 0.25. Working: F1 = 0.17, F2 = 2.2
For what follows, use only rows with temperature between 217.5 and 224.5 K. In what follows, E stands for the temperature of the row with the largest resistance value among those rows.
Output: 221 K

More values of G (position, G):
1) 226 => 0.41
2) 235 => 0.44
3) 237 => 0.46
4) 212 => 0.37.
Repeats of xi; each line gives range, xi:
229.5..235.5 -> 0.09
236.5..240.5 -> -0.19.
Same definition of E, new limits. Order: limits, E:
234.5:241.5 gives 237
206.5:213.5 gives 211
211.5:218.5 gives 218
